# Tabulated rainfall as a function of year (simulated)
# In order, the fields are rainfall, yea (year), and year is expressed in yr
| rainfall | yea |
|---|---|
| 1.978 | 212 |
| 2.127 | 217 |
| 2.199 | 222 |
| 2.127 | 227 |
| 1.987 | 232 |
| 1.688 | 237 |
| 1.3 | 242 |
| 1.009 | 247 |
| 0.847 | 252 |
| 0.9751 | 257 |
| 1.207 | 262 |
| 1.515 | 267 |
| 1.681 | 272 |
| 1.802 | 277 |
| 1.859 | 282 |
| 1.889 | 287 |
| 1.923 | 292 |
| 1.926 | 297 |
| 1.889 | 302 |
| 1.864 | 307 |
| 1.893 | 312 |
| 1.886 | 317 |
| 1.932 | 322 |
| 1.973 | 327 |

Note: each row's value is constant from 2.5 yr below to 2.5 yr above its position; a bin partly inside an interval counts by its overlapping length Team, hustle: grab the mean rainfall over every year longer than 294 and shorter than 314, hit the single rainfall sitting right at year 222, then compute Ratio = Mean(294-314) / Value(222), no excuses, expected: 0.86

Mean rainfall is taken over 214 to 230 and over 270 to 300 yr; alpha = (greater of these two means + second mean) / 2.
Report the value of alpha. 2.00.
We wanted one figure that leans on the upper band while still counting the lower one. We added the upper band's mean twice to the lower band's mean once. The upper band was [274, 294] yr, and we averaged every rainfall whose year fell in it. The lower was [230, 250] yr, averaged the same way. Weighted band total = 5.2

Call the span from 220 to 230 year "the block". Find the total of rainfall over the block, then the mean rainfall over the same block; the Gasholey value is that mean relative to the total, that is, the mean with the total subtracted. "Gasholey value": -2.2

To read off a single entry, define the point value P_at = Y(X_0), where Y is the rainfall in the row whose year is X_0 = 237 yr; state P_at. 1.688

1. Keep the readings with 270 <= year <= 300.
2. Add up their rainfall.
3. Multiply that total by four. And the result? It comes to 44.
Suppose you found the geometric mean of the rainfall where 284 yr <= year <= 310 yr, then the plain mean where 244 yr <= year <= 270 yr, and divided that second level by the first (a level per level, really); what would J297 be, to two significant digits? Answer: 0.59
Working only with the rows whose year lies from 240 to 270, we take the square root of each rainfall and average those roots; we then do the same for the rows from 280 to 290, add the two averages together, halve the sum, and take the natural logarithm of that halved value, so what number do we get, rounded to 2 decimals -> 0.20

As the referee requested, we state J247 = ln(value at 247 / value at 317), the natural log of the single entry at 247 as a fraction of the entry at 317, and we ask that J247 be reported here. -0.63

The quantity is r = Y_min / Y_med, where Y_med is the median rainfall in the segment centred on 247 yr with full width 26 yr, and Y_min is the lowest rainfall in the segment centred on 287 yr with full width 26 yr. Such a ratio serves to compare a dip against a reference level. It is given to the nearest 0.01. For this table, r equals 1.79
